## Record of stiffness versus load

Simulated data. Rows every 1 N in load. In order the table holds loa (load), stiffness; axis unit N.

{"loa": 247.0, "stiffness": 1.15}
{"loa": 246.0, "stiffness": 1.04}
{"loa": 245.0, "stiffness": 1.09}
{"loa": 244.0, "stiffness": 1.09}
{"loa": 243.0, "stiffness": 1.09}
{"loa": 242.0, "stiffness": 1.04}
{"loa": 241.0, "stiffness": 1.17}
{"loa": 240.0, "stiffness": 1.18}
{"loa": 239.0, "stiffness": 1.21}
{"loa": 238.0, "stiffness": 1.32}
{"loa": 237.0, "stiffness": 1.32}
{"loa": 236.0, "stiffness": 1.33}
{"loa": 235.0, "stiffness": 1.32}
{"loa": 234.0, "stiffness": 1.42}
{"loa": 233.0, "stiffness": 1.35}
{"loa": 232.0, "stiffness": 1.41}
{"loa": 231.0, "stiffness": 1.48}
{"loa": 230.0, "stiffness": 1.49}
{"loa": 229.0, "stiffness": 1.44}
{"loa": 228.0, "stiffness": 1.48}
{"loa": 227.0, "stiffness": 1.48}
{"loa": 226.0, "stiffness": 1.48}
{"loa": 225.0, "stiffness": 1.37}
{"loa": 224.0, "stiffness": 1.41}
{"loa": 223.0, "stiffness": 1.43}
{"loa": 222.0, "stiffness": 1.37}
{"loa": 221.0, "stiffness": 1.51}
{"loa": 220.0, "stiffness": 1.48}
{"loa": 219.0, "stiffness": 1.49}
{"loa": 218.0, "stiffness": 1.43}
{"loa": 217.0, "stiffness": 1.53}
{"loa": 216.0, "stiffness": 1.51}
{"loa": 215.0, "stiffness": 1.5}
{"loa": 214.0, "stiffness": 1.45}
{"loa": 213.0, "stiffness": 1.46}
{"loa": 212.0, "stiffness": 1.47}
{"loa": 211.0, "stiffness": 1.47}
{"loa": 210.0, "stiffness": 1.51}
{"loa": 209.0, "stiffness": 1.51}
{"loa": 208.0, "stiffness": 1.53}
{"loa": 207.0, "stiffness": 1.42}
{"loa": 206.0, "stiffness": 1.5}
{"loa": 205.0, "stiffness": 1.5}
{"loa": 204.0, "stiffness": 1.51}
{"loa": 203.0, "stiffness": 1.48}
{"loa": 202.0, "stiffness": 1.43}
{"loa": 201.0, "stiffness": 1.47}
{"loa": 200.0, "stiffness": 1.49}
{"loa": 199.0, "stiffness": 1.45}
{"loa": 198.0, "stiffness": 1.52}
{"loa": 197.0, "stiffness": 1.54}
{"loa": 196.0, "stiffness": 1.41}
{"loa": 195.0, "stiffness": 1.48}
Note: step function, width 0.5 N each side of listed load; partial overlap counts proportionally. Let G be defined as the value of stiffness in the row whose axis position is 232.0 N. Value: 1.41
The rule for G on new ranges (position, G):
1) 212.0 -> 1.47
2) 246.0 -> 1.04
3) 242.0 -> 1.04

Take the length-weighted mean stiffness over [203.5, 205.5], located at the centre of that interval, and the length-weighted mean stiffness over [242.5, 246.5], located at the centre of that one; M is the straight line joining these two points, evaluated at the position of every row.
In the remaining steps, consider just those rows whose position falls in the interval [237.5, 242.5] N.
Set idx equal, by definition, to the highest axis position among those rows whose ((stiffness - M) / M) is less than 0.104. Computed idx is 242.0 N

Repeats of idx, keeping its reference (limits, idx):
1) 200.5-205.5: 205.0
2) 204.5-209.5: 209.0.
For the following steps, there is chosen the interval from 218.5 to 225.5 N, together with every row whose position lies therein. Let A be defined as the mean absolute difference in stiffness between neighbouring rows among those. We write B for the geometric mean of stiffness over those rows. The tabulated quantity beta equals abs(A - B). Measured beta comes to 1.39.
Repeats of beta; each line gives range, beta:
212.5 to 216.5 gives 1.46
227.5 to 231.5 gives 1.44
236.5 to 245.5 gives 1.12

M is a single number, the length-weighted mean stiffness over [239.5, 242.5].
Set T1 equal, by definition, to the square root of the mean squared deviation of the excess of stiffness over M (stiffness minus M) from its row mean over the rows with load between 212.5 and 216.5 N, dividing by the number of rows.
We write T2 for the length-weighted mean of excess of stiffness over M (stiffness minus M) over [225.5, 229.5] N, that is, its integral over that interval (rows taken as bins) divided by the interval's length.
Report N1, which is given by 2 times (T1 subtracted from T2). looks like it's 0.63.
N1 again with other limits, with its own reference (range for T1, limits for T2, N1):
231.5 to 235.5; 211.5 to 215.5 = 0.60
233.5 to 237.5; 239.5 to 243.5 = -0.10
